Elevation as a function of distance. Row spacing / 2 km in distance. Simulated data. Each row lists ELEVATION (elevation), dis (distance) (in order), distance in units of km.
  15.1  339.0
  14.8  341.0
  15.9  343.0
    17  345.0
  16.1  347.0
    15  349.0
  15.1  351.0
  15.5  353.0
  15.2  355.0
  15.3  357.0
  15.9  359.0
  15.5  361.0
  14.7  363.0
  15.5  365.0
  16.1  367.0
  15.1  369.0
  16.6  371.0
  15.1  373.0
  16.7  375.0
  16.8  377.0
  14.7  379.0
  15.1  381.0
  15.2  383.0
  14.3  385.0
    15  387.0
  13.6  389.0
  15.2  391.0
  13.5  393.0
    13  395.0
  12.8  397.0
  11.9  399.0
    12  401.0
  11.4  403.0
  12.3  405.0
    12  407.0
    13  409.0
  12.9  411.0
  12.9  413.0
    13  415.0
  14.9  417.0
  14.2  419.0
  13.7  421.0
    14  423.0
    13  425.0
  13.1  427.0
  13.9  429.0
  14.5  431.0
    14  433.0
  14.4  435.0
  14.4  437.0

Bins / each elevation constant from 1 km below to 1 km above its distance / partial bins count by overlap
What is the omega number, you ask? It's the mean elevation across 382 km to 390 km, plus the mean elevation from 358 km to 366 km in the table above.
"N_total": 30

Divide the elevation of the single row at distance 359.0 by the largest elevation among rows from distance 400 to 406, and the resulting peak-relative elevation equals 1.29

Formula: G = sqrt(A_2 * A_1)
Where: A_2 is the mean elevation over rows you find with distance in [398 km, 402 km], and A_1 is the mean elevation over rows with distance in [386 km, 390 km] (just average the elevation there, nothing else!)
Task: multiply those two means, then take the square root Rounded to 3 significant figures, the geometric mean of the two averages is 13.1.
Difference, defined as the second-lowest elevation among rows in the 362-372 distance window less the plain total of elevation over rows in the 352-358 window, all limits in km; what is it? -31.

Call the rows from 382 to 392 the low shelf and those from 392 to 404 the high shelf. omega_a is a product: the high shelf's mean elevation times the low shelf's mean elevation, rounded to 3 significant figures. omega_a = 182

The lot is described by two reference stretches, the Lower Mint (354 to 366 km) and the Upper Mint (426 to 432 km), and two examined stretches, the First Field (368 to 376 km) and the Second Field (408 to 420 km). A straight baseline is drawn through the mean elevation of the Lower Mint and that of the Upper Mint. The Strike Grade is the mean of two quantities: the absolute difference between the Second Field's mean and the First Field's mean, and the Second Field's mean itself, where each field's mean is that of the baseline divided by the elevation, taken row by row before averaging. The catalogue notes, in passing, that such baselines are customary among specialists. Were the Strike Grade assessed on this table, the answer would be 0.58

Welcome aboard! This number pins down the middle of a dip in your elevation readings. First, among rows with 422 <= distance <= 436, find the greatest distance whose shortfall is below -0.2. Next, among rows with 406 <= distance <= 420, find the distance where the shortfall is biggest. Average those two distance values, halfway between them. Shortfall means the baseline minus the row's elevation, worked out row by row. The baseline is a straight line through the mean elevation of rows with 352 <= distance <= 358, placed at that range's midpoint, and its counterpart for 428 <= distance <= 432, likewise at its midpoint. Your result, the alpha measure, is 421 km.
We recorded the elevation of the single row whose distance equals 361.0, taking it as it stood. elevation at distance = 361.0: 15.5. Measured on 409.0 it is 13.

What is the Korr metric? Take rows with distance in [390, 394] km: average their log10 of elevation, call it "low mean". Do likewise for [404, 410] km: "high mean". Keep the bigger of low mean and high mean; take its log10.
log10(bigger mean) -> 0.0630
